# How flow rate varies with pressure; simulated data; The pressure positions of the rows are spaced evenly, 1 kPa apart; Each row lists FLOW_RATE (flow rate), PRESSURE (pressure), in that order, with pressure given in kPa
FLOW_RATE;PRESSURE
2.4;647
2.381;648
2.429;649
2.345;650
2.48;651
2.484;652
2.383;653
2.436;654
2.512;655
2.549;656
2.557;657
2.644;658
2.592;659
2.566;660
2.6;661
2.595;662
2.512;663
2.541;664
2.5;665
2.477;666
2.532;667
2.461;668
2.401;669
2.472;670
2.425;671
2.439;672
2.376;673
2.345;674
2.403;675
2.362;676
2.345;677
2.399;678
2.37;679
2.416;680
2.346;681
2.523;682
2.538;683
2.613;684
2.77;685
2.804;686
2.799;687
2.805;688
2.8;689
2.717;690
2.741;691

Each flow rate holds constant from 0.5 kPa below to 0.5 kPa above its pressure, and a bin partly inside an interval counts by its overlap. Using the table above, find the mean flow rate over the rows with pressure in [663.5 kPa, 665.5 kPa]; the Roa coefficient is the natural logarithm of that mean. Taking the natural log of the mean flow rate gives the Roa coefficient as 0.92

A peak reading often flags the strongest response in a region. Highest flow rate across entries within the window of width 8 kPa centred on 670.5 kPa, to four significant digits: 2.532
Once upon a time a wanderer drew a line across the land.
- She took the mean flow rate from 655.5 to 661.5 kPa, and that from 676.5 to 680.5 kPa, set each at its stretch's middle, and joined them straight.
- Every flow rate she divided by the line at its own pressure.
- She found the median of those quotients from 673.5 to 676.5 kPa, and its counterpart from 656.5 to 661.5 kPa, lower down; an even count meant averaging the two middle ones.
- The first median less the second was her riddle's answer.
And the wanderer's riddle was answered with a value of -0.024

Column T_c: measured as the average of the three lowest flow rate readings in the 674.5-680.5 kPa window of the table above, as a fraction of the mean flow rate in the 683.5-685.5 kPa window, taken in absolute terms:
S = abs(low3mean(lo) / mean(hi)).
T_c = 0.88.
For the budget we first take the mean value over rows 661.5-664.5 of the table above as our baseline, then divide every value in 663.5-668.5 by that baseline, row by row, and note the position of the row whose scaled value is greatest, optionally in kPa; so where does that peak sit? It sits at 664 kPa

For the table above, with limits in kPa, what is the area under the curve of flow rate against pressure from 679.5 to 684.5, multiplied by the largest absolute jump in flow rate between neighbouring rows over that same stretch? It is 2.20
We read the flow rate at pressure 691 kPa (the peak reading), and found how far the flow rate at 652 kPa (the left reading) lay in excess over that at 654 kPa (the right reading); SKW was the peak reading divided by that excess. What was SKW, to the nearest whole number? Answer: 57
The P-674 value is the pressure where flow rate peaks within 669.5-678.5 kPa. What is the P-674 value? 670 kPa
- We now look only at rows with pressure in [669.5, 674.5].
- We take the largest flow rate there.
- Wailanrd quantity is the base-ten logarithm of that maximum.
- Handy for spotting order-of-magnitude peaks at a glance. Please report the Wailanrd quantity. 0.393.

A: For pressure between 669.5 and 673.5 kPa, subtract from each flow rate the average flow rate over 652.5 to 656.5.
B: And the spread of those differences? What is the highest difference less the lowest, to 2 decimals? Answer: 0.10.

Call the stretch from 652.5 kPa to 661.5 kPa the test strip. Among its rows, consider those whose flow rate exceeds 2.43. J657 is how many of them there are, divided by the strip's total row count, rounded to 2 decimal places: 0.89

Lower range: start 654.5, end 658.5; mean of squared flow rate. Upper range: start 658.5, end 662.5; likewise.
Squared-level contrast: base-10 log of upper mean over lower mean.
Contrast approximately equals 0.01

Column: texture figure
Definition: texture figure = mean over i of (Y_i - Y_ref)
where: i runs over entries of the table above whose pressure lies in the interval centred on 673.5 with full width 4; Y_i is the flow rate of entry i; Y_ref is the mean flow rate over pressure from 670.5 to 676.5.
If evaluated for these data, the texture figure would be 0.00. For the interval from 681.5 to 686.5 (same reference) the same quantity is 0.26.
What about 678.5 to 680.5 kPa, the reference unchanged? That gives 0.00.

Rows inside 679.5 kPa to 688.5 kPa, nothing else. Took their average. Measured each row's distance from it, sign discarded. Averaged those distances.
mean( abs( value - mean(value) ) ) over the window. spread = 0.15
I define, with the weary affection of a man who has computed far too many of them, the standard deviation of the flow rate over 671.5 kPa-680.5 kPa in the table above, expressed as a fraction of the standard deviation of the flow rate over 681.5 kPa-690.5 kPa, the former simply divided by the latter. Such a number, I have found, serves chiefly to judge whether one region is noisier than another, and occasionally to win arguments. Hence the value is 0.27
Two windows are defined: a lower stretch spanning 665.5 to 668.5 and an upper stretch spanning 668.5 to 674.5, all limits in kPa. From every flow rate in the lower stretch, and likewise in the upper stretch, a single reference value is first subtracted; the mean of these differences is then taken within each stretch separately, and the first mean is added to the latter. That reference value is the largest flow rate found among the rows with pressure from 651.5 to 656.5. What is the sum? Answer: -0.20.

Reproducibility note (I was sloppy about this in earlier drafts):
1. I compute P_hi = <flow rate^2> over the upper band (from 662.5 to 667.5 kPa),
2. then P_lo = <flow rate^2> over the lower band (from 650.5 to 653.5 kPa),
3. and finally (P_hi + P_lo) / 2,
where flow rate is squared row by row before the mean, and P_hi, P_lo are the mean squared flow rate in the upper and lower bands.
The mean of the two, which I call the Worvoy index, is 6.2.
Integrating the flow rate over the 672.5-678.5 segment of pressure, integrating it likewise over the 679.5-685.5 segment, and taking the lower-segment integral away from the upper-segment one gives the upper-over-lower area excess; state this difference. 1.0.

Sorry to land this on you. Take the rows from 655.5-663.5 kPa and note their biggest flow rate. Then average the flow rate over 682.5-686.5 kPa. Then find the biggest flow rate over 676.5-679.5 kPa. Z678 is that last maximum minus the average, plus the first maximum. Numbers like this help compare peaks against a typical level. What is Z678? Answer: 2.36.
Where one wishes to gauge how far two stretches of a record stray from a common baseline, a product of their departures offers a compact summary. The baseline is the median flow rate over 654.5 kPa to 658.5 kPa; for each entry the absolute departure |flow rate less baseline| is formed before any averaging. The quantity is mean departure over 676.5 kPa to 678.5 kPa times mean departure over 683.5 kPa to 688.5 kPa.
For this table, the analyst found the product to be 0.037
